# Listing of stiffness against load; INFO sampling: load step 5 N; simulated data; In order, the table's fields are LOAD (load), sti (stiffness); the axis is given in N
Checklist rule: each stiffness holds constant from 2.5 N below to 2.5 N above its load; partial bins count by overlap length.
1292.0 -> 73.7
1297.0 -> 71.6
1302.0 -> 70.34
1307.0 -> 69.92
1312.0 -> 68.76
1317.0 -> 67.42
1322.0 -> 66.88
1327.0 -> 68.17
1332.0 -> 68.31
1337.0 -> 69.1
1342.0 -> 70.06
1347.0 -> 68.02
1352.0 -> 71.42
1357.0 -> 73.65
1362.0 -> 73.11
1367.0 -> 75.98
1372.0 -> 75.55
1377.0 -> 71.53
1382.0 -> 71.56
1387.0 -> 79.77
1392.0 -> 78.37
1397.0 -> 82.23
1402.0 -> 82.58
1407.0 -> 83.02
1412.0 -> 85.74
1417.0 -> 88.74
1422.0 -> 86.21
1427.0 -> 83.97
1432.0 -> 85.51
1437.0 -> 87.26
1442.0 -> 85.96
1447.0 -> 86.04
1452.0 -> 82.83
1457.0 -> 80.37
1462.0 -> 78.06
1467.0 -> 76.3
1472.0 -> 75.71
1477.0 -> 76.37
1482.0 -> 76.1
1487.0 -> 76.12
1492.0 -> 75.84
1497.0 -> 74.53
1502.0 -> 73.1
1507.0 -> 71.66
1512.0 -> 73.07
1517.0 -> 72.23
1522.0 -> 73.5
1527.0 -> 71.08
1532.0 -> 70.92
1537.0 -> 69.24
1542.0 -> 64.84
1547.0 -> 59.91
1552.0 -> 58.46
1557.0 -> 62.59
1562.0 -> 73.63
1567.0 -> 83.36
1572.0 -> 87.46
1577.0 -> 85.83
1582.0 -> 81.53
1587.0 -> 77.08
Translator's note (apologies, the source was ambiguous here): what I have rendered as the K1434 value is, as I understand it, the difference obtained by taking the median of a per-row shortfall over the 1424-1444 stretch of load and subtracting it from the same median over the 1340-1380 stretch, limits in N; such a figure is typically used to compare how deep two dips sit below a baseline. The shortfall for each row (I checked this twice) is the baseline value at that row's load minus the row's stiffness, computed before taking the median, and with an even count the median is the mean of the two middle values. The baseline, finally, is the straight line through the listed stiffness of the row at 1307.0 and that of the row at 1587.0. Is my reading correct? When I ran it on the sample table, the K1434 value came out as 11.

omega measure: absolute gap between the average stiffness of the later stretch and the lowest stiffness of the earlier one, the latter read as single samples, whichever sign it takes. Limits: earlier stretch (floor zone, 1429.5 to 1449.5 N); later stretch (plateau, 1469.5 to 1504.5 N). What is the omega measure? 10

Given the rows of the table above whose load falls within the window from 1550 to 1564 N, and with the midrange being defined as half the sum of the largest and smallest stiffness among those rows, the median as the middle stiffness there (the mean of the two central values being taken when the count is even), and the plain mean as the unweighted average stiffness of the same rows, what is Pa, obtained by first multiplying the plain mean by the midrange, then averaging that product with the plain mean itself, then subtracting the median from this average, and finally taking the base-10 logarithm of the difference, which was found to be 3.32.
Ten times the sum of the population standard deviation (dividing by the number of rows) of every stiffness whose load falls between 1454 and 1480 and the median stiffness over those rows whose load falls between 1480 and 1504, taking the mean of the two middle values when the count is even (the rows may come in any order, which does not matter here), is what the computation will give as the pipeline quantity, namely 775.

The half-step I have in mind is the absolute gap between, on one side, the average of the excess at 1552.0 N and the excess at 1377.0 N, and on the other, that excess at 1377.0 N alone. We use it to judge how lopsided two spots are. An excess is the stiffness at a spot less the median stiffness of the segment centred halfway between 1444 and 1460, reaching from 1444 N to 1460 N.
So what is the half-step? 6.5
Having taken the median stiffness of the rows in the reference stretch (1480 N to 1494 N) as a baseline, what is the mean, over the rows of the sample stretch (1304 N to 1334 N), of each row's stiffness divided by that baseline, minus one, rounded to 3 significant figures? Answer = -0.103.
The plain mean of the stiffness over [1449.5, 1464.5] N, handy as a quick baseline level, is 80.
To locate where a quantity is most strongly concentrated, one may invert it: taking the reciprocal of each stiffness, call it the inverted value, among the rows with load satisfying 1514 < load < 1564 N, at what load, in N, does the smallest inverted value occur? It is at 1562.0 N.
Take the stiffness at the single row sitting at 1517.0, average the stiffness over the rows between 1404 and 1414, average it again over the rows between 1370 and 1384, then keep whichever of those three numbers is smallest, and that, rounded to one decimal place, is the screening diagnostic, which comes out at 72.2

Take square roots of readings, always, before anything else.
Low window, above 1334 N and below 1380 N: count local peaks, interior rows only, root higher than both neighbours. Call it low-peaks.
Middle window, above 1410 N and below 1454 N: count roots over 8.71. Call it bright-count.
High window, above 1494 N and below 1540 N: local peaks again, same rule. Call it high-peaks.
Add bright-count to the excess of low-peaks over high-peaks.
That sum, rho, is 10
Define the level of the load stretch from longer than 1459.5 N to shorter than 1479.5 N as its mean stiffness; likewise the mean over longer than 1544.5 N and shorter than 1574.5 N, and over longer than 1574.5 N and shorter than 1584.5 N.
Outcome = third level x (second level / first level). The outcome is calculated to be 77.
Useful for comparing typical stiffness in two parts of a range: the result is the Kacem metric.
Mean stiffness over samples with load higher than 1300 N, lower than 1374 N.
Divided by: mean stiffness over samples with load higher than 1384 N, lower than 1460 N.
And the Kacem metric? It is 0.84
